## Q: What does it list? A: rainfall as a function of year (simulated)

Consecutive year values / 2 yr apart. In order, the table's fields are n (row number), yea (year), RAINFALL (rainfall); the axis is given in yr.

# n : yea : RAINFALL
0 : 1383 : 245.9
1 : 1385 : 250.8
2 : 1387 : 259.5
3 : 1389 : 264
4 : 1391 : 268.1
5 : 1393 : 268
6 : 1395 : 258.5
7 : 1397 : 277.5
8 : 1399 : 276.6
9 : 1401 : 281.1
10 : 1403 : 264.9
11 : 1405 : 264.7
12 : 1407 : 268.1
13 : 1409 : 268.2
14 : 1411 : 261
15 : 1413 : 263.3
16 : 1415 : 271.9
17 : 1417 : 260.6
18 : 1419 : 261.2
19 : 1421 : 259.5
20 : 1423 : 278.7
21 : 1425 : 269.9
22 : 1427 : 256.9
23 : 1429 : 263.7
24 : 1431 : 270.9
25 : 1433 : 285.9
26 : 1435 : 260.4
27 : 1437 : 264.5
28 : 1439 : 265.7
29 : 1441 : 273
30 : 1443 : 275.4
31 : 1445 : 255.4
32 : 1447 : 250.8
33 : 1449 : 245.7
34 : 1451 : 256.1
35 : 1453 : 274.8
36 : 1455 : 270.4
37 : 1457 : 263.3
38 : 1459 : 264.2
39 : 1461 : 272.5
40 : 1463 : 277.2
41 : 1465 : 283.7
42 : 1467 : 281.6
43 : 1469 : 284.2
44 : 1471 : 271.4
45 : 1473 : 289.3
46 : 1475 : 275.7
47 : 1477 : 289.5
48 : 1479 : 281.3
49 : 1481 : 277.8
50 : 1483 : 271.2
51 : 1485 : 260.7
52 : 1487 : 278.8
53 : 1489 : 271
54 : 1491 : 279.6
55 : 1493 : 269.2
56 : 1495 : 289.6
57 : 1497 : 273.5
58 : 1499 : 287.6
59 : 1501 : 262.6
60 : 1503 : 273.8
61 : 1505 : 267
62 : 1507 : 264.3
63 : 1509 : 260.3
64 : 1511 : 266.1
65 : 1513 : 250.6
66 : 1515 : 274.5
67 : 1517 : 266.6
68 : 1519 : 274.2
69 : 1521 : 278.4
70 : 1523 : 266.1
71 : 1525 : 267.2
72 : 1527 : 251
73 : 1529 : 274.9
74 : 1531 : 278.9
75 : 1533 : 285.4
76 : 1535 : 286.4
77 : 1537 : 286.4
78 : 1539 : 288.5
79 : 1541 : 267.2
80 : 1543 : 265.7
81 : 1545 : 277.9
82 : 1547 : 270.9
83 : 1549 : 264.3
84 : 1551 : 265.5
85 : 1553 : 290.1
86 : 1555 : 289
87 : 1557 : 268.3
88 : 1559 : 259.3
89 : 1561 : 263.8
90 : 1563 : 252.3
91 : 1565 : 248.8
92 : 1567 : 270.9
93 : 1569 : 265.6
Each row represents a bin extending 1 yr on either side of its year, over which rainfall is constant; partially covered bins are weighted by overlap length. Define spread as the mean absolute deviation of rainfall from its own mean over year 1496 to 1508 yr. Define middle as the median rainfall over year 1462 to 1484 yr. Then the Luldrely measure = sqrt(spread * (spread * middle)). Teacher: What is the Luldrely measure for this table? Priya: 115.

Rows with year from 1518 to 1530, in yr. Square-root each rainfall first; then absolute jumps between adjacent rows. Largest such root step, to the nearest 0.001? 0.737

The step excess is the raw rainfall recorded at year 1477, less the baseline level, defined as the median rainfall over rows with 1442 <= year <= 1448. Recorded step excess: 34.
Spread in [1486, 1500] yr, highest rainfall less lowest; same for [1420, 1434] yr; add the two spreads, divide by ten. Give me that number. 4.9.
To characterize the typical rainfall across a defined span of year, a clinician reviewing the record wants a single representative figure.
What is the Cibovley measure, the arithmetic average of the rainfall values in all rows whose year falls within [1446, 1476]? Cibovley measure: 271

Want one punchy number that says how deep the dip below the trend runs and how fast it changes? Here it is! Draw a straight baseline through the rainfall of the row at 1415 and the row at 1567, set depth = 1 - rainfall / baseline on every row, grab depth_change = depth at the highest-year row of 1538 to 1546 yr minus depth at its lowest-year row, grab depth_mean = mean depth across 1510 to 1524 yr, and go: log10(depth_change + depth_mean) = -1.30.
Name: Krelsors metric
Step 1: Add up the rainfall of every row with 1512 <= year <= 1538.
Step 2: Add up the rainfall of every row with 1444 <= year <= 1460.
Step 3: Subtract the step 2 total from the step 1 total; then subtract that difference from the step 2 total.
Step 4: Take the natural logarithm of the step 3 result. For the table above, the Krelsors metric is 6.4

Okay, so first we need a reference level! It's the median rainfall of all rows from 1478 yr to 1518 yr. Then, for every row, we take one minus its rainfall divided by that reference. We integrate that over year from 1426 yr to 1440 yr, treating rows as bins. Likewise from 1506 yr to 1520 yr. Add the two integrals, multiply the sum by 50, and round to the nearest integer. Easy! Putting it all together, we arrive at 26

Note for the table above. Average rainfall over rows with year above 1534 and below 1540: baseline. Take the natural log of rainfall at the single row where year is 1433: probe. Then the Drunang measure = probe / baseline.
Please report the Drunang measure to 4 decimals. 0.0197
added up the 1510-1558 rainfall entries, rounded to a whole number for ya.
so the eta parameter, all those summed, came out 6554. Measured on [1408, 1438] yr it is 3997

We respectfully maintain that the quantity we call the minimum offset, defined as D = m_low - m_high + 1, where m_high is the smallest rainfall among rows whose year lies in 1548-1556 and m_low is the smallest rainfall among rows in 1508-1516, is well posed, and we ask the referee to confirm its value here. -13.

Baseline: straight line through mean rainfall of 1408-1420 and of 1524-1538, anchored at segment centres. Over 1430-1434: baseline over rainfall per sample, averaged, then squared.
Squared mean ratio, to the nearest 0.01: 0.92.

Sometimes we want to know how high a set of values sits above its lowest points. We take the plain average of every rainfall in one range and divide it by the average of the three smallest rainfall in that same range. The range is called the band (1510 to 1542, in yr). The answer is 1.07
